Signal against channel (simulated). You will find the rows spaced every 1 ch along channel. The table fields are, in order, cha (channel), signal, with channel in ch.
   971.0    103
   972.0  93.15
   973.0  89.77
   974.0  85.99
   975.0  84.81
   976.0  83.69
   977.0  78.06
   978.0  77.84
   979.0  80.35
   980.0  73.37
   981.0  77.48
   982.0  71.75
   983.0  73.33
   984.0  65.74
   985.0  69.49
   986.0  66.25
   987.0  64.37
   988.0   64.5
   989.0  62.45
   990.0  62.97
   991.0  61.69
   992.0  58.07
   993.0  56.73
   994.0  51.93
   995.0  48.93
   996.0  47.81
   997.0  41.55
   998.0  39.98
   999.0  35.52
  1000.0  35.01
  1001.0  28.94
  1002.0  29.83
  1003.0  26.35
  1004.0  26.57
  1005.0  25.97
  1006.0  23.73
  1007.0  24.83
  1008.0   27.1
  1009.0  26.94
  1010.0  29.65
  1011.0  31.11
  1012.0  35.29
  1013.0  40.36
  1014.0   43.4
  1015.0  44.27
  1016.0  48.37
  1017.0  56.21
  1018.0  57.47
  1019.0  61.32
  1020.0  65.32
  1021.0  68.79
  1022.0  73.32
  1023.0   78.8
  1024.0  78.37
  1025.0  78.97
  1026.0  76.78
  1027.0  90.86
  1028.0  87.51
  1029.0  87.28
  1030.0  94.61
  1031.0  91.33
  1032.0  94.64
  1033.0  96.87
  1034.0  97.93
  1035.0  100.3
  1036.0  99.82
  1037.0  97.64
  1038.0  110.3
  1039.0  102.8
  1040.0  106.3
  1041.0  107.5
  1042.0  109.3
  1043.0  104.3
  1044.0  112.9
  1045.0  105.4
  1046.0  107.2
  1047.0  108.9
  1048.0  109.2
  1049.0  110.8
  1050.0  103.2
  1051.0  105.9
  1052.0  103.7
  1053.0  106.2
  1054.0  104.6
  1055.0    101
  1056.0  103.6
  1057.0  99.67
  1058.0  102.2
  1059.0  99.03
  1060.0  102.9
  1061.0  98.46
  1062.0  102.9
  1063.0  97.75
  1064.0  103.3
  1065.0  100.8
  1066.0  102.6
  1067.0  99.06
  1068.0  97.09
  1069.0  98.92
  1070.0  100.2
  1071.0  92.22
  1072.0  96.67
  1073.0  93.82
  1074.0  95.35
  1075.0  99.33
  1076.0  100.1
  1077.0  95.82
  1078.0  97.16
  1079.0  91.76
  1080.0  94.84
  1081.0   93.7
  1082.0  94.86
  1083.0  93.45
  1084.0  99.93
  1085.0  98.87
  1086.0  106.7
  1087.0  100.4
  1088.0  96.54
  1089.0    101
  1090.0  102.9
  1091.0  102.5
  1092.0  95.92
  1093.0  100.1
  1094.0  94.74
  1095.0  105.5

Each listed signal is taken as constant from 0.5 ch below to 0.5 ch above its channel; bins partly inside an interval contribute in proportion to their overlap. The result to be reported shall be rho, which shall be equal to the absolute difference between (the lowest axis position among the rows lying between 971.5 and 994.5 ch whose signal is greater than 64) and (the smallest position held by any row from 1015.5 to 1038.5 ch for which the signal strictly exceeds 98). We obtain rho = 63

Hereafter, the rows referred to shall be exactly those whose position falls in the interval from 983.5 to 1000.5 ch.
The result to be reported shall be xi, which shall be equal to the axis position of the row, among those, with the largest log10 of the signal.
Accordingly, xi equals 985.0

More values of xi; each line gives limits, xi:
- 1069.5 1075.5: 1070.0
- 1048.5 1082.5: 1049.0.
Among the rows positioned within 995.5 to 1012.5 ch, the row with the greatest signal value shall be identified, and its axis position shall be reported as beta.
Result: 996.0 ch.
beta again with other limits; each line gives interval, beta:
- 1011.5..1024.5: 1023.0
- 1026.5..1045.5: 1044.0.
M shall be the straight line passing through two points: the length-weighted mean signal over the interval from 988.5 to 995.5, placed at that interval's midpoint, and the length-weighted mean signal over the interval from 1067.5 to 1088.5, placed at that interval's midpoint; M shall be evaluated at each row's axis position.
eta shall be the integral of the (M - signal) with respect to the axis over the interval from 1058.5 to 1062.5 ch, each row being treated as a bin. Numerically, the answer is -47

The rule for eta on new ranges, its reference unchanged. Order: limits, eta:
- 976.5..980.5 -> -104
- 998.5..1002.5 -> 116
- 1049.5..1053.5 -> -80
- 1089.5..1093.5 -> 12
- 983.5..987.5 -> -48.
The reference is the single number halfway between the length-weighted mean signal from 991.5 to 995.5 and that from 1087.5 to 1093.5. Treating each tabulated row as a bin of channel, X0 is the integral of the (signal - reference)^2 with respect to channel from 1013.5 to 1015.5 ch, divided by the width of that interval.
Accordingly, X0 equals 1092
